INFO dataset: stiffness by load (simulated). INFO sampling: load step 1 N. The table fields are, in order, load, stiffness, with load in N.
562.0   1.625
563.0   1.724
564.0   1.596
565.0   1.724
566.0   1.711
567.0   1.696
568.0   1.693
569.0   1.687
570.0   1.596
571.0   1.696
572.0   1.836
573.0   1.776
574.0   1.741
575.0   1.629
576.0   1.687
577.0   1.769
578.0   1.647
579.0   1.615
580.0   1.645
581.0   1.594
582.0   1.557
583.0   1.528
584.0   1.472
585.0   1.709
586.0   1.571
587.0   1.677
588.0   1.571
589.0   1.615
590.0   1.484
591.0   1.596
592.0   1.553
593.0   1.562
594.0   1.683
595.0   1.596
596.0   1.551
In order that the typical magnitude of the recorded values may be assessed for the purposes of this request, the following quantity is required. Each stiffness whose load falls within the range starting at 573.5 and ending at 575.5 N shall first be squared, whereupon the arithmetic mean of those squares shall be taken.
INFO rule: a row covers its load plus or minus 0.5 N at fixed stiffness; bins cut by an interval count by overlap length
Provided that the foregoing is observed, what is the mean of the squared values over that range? 2.8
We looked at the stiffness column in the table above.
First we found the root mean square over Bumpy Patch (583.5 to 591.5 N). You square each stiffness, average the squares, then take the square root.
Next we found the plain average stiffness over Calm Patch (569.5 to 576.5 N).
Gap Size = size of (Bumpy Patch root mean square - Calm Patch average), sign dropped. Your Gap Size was 0.120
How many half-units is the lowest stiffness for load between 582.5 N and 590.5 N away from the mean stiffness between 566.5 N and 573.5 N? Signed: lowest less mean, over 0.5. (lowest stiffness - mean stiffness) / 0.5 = -0.48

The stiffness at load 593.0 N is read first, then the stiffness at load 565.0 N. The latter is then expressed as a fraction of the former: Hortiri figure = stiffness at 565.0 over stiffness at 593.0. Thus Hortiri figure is 1.10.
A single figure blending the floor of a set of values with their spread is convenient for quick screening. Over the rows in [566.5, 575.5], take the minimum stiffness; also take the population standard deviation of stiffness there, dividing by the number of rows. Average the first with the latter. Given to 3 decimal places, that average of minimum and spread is 0.832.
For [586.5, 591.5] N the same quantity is 0.773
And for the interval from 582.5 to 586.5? 0.780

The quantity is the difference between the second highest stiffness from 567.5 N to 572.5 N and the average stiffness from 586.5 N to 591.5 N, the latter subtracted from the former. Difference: 0.107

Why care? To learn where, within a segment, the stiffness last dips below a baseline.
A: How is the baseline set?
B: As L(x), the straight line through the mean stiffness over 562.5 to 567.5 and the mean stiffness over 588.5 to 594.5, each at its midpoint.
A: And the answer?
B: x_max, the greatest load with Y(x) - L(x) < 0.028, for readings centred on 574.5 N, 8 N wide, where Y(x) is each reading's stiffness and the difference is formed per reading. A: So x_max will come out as 578.0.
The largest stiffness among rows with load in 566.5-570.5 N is 1.696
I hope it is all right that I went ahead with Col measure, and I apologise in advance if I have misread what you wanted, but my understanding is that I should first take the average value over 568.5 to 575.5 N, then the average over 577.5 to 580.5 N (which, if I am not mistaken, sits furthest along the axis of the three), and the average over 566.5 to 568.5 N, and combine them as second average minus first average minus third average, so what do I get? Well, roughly -1.77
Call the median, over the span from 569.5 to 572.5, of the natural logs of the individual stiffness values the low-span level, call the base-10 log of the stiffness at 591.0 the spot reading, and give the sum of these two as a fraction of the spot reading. 3.60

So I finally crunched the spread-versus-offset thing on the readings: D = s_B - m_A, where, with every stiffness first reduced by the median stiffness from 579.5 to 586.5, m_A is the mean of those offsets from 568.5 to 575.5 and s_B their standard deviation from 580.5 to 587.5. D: -0.06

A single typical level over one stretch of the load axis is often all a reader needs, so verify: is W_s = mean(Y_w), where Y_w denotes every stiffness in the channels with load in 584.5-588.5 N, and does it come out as 1.63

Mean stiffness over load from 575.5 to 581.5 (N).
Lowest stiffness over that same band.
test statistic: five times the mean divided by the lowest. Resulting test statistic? 5.21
